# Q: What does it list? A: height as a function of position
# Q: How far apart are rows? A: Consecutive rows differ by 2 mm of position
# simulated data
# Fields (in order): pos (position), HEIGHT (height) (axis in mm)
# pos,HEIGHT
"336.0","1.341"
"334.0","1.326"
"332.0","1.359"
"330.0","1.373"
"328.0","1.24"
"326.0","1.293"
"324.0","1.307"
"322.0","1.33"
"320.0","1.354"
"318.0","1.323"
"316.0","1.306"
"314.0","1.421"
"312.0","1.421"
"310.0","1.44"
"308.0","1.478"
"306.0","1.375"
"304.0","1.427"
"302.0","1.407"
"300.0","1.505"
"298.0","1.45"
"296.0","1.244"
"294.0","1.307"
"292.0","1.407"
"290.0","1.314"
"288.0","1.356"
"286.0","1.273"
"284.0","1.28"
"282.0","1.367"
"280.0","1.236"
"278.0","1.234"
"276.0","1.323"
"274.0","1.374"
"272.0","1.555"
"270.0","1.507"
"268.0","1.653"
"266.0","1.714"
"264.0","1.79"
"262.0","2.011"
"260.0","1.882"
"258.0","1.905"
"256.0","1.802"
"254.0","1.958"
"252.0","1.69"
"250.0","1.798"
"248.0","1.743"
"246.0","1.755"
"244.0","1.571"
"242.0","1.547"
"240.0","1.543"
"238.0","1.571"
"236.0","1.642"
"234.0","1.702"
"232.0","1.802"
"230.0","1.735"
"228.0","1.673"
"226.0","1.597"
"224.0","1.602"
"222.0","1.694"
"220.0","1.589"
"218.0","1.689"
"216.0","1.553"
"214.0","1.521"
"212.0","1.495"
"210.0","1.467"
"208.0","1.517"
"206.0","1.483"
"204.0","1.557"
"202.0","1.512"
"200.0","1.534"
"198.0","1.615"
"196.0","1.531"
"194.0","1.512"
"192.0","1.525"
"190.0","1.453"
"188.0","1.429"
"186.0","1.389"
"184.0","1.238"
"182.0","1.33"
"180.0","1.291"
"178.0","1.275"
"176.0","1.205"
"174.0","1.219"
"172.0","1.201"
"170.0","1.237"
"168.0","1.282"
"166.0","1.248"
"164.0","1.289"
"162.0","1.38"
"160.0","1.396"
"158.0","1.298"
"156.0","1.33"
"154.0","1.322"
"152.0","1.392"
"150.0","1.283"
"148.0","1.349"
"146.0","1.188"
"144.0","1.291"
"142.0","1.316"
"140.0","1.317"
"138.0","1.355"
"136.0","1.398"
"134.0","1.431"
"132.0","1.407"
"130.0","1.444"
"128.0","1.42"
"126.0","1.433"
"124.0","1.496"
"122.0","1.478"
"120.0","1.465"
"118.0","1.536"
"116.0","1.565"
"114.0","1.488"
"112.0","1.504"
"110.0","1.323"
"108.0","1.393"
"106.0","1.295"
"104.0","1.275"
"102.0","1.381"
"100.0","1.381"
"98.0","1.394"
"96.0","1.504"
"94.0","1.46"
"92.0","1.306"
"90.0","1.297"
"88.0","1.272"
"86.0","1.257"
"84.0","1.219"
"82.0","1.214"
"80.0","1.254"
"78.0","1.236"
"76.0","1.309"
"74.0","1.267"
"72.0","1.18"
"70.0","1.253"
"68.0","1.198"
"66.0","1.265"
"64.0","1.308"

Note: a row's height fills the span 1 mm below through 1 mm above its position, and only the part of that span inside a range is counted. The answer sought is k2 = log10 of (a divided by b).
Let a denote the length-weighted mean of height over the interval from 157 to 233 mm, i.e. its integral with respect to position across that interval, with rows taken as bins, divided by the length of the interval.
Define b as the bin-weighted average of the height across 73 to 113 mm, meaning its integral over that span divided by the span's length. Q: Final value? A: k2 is 0.04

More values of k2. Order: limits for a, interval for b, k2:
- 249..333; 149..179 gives 0.06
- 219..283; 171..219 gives 0.06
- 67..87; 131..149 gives -0.03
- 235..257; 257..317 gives 0.06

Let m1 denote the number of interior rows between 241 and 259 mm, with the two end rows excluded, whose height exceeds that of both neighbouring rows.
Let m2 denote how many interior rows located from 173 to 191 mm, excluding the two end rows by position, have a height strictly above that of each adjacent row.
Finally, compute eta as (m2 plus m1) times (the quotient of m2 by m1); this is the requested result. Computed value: 1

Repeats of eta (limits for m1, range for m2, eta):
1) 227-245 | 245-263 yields 12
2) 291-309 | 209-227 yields 4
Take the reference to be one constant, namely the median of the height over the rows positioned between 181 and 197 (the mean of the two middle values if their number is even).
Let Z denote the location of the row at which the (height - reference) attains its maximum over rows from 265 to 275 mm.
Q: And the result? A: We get 266.0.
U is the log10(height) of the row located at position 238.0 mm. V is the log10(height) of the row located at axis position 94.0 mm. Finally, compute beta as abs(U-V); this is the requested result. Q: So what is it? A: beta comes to 0.032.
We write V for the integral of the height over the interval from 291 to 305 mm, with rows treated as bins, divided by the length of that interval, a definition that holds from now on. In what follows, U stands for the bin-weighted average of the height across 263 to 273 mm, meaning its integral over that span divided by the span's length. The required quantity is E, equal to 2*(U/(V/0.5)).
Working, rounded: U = 1.64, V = 1.39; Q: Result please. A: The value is 1.18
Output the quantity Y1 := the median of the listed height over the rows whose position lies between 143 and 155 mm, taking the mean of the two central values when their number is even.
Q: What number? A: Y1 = 1.31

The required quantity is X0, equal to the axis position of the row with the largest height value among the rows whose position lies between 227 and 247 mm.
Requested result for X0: 232.0 mm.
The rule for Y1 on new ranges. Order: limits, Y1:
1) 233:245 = 1.57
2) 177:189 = 1.31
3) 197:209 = 1.53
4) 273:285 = 1.30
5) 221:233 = 1.68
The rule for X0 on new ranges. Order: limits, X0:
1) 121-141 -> 124.0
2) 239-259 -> 254.0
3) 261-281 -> 262.0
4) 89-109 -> 96.0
